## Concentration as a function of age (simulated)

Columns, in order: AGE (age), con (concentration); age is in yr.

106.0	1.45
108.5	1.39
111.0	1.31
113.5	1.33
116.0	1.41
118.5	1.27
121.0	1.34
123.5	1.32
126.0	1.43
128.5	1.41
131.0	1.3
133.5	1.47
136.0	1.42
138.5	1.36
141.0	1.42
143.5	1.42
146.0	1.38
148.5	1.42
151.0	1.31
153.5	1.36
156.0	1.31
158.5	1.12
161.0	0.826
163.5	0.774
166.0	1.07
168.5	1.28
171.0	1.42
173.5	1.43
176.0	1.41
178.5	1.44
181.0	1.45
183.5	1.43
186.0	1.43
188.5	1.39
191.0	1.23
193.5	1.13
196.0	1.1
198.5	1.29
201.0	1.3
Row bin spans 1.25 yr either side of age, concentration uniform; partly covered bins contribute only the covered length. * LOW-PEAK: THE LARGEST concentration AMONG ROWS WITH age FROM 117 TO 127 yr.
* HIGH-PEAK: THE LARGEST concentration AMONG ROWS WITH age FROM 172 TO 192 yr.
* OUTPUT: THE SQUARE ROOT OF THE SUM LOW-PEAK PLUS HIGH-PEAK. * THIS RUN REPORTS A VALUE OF 1.70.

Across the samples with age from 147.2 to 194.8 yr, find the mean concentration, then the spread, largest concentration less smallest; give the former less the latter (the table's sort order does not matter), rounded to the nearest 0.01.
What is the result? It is 0.60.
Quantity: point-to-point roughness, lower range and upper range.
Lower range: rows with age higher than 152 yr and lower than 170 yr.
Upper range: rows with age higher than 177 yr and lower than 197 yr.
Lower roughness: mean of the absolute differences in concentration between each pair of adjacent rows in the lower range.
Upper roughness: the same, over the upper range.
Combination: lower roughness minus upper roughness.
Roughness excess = 0.13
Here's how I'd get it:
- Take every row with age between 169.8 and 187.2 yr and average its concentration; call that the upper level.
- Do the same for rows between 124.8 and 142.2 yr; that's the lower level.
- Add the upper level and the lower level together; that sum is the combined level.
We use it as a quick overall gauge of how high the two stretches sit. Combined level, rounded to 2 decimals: 2.83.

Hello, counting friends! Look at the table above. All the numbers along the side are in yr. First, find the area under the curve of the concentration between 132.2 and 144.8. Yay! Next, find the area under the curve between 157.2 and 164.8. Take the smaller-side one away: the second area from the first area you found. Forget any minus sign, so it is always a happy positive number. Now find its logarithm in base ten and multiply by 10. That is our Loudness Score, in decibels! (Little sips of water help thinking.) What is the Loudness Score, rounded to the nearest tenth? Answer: 10.4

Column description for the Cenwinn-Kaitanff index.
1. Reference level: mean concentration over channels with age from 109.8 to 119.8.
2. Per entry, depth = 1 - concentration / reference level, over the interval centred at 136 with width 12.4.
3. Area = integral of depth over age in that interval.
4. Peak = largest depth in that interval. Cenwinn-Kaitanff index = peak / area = -0.04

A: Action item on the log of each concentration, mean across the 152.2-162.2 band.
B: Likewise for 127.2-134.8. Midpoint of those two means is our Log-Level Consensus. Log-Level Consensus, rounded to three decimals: 0.099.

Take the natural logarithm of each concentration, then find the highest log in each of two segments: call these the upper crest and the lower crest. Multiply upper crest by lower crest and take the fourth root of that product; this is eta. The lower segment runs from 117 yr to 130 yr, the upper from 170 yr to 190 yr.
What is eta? 0.604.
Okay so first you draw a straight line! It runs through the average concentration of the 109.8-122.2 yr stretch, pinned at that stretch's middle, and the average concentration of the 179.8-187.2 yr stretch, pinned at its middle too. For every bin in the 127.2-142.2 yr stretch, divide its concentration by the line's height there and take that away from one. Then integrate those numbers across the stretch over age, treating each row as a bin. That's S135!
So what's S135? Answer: -0.4 yr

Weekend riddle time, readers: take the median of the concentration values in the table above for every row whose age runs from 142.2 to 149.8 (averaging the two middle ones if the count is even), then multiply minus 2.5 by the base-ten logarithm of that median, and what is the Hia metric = -0.381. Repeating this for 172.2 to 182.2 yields -0.392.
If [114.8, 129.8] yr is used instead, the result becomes -0.346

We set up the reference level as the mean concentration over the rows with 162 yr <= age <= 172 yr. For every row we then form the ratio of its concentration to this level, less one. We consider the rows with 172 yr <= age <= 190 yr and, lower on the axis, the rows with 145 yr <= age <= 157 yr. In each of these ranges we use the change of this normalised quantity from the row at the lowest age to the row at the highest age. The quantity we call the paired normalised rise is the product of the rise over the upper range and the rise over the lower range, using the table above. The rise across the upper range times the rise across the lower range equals 0.002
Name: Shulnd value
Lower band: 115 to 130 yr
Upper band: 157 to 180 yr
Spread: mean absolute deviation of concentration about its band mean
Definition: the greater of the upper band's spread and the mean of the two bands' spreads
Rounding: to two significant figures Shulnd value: 0.22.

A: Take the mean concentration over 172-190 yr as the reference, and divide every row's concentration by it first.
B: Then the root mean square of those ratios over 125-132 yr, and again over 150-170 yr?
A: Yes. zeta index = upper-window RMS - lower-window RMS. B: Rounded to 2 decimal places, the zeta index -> -0.16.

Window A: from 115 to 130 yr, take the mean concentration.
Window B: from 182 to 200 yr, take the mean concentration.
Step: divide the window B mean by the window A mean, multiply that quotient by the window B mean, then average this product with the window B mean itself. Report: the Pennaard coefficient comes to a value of 1.25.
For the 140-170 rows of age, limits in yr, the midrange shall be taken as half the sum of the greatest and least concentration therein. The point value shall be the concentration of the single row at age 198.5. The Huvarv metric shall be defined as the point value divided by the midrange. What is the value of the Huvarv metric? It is 1.18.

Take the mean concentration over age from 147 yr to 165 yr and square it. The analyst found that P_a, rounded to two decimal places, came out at 1.35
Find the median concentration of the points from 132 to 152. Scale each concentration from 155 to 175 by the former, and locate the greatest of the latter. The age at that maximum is 173.5 yr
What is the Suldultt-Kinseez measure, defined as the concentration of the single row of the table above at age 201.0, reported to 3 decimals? 1.300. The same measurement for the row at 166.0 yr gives 1.070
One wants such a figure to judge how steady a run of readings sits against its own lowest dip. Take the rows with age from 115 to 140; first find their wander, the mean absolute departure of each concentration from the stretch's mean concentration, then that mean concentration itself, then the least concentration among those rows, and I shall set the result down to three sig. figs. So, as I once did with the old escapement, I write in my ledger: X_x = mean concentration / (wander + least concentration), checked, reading 1.04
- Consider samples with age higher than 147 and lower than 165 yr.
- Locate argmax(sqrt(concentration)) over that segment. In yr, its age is 148.5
